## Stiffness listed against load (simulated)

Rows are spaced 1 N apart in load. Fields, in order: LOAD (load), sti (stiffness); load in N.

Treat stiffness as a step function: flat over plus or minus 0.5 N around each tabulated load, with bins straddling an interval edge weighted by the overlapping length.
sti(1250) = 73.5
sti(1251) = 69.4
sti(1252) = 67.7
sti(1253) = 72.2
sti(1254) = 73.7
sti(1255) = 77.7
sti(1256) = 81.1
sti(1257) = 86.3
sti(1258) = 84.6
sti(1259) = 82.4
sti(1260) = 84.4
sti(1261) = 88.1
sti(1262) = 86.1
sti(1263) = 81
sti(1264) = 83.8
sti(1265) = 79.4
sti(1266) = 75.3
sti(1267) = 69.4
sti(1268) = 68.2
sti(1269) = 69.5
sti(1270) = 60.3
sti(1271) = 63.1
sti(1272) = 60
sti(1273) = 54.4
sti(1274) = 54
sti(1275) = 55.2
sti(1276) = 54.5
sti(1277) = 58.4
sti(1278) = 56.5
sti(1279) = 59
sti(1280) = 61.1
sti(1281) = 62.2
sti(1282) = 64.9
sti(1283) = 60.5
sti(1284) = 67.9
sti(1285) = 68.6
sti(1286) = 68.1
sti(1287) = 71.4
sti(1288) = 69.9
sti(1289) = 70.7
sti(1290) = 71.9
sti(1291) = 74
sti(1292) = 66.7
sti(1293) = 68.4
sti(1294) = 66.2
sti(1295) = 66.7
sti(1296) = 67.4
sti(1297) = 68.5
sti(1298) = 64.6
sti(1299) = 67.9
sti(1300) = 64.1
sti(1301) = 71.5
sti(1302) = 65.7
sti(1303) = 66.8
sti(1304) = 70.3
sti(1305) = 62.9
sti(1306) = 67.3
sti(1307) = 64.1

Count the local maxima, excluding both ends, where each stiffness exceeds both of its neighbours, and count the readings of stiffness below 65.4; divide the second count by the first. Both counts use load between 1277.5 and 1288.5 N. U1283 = 2.0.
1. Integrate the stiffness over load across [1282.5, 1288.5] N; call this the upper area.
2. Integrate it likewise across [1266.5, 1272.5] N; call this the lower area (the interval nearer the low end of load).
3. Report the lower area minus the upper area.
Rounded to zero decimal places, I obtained -16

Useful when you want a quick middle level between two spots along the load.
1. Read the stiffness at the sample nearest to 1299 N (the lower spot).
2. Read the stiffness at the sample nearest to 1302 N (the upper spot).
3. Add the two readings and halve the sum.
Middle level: 67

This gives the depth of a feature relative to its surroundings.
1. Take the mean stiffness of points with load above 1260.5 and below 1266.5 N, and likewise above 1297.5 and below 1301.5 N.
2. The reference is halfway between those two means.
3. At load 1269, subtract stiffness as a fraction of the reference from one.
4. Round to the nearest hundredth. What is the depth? 0.07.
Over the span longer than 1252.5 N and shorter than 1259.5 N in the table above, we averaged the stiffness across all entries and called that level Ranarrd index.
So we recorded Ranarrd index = 80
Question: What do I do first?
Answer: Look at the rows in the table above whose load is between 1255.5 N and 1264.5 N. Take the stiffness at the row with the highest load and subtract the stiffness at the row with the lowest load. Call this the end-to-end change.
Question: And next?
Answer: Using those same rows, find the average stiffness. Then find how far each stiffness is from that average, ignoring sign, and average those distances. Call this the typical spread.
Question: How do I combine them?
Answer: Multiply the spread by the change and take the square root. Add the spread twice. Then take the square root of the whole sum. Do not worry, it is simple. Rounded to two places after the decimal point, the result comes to 2.46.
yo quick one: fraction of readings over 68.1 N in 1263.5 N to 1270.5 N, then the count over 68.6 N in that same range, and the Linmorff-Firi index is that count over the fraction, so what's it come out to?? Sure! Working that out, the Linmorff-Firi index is 5.8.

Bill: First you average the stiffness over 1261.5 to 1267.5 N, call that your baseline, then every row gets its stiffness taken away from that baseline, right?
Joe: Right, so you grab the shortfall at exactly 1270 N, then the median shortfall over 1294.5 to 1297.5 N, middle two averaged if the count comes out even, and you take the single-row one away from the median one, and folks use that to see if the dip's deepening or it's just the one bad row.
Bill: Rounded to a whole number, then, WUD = -7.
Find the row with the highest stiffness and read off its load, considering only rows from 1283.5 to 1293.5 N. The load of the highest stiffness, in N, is 1291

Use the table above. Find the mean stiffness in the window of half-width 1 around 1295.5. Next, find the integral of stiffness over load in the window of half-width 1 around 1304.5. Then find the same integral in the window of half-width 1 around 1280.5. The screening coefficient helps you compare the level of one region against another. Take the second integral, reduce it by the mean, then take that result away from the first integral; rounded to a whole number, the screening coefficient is 77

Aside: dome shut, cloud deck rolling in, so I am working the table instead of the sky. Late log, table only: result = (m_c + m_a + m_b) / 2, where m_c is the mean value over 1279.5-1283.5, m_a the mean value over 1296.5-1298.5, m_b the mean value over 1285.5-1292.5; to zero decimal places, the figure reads 100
